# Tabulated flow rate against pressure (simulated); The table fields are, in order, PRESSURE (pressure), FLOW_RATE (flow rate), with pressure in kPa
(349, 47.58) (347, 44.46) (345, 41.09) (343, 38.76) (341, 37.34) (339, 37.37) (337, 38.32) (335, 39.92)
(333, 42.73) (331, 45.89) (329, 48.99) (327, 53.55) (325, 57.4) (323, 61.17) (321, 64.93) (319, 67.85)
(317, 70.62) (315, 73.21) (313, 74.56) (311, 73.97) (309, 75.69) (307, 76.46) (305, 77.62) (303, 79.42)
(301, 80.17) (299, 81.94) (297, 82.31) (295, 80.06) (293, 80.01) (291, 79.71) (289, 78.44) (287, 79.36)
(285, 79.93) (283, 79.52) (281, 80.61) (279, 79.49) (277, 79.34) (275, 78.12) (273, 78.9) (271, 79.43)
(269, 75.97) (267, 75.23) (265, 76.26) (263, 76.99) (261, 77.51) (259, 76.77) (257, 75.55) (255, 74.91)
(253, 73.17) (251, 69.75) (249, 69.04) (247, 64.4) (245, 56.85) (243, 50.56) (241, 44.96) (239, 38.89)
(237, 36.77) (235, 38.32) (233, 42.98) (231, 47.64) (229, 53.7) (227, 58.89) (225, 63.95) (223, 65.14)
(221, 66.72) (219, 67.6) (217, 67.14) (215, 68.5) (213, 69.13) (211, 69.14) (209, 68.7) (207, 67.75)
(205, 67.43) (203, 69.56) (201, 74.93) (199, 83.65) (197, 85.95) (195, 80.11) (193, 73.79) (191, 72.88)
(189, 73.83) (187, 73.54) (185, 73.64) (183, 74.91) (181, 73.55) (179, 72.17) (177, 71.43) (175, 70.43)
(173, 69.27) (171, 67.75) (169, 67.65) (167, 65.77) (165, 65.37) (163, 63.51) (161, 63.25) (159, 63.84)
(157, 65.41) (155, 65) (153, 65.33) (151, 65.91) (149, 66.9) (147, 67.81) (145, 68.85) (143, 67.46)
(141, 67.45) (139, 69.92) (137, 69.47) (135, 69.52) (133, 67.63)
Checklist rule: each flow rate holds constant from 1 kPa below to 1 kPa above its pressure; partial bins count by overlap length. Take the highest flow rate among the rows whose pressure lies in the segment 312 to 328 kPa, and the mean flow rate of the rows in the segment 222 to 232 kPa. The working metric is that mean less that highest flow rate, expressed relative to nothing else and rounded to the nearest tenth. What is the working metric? -16.7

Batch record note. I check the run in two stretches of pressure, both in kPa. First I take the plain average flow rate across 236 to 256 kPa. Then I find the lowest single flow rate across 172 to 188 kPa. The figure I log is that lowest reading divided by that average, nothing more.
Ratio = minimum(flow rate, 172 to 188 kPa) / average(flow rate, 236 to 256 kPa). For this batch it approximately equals 1.20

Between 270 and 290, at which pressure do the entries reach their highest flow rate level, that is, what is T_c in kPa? 281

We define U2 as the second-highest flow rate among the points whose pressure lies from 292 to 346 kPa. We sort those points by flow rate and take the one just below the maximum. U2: 81.94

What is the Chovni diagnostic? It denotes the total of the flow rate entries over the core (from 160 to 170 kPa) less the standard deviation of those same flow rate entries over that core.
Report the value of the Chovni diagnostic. 324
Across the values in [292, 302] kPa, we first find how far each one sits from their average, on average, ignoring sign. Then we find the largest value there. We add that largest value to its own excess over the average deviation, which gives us 164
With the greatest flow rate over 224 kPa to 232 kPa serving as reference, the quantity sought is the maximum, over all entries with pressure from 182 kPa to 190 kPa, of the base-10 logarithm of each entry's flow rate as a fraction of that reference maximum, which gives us 0.069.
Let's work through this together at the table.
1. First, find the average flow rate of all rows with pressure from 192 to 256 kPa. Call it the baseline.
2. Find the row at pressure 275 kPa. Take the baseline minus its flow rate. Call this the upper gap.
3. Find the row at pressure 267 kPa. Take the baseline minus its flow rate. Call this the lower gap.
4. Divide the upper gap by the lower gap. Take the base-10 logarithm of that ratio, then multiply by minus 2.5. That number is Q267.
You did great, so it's -0.2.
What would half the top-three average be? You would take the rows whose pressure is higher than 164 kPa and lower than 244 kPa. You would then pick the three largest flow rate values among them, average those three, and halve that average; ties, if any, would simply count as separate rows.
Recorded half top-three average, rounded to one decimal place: 41.6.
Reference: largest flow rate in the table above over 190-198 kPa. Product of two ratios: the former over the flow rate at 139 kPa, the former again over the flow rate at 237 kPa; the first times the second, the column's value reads 2.9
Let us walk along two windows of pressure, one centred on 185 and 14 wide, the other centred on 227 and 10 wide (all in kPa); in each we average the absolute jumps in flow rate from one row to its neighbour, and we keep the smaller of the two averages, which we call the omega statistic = 0.89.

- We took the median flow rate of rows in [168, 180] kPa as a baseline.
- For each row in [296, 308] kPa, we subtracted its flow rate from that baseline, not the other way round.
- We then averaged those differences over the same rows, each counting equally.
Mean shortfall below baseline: -10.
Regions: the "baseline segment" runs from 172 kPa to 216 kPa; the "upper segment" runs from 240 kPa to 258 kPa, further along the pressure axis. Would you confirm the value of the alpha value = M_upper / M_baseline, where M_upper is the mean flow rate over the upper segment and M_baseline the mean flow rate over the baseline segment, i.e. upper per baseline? 0.88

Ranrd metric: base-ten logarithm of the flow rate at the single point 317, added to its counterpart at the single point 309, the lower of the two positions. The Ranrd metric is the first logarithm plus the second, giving 3.73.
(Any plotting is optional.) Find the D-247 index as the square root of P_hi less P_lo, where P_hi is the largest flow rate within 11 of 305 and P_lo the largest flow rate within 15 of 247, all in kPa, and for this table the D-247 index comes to 2.2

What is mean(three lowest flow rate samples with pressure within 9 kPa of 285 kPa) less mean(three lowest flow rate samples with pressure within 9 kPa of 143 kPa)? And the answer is 12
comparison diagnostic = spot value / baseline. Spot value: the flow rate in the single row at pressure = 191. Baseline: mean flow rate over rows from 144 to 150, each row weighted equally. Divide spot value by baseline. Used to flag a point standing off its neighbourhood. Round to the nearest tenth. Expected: 1.1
